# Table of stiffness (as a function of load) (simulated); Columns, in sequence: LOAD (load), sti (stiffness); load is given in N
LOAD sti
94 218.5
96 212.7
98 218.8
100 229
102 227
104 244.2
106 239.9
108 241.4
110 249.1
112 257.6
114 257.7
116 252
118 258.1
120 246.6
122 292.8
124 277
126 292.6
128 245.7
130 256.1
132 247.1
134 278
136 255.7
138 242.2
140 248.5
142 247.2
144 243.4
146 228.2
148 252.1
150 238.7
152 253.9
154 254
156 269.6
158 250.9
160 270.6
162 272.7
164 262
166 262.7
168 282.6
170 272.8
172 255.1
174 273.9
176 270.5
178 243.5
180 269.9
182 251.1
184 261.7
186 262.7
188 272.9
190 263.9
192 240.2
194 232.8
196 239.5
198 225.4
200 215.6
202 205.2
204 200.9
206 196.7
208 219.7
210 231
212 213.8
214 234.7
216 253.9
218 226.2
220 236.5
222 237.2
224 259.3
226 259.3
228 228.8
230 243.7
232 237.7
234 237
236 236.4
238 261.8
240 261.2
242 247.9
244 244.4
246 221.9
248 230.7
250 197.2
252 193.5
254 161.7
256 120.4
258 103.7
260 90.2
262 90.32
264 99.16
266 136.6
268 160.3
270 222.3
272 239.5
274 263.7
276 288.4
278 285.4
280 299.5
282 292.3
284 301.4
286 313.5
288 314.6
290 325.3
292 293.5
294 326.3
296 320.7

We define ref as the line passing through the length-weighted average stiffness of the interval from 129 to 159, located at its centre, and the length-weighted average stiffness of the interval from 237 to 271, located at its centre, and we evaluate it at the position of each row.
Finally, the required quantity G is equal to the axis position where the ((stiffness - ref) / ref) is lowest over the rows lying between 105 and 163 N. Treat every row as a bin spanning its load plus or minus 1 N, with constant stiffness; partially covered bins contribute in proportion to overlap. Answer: 106 N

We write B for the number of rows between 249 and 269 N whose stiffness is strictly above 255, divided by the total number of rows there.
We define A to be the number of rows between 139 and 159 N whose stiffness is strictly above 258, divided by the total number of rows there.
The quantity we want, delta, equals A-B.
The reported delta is 0.1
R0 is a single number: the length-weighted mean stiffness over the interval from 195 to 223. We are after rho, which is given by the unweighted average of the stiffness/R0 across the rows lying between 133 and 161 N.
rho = 1.13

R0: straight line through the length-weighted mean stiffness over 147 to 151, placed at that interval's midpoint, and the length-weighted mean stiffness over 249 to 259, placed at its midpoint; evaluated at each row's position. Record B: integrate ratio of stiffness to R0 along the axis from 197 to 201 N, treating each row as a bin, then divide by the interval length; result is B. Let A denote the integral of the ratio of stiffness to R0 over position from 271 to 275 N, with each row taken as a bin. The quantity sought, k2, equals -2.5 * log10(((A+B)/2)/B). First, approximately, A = 7.2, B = 1.09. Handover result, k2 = -1.46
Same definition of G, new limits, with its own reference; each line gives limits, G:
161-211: 206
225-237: 228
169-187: 178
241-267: 260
